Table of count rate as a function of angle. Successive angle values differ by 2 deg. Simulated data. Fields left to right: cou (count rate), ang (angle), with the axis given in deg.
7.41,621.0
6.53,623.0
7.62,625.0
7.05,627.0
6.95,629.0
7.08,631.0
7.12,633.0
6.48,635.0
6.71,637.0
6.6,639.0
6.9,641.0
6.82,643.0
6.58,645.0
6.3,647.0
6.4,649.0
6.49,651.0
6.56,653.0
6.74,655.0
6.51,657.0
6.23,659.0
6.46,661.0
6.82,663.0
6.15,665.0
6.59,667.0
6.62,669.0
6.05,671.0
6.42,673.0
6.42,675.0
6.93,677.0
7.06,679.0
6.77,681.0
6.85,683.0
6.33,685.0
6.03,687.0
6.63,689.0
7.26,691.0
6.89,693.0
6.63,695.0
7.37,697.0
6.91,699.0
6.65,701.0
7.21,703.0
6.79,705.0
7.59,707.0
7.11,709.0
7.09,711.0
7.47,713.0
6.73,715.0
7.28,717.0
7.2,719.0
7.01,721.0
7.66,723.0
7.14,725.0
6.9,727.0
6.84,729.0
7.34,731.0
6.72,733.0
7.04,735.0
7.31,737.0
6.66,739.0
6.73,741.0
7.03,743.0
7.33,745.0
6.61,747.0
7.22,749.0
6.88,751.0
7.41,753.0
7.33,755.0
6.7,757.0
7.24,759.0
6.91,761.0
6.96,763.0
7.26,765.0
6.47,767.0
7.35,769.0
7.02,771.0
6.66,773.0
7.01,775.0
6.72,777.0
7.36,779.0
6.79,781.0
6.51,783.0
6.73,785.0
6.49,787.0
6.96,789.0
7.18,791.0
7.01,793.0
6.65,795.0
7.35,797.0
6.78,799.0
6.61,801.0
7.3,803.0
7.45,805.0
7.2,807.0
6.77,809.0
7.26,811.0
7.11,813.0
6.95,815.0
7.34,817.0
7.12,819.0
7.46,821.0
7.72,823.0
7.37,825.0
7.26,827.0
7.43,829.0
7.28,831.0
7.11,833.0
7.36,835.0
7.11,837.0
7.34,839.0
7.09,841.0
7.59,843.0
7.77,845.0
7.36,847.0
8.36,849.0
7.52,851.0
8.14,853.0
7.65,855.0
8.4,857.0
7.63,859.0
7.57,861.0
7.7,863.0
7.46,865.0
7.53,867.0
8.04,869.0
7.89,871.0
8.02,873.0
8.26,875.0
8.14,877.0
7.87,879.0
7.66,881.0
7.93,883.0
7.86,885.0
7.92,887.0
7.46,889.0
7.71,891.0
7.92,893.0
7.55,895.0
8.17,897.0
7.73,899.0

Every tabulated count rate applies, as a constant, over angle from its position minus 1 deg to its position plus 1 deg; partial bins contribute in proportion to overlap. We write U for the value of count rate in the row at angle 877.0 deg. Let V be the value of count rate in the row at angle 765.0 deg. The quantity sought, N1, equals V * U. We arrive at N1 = 59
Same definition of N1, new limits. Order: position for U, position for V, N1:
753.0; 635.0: 48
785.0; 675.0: 43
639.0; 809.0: 45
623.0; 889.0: 49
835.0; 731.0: 54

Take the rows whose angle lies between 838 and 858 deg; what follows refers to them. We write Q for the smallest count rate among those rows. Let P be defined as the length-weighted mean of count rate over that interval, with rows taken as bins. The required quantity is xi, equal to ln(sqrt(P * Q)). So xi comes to 2.00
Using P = 7.7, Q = 7.09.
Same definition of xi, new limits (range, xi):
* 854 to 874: 2.03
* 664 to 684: 1.84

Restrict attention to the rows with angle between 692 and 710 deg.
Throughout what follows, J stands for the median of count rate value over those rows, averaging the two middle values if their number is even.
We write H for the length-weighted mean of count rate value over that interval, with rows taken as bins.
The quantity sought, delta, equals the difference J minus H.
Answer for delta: -0.11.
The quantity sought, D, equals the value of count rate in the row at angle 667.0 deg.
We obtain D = 6.59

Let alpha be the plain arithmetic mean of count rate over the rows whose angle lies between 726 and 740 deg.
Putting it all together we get 6.97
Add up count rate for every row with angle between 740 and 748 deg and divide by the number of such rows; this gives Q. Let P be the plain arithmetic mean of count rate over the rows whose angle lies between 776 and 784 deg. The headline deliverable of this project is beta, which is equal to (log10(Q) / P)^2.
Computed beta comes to 0.0151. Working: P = 6.8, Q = 6.9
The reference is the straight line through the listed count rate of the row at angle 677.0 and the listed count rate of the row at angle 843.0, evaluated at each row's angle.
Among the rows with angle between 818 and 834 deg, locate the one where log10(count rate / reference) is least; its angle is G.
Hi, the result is 833.0 deg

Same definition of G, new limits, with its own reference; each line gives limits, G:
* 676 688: 687.0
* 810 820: 815.0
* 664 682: 671.0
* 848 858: 851.0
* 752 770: 767.0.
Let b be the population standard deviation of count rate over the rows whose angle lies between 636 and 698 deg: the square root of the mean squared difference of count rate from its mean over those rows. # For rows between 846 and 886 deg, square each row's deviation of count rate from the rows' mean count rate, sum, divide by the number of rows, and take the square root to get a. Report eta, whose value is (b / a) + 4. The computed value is 5.04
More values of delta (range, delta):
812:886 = -0.04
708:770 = 0.03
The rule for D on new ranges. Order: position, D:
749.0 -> 7.22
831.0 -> 7.28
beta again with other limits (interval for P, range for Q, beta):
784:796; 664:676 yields 0.0138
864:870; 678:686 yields 0.0117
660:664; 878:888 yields 0.0182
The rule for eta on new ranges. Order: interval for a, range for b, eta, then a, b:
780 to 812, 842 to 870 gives 5.05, 0.31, 0.322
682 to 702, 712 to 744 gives 4.76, 0.38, 0.287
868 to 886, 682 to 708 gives 6.49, 0.17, 0.412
